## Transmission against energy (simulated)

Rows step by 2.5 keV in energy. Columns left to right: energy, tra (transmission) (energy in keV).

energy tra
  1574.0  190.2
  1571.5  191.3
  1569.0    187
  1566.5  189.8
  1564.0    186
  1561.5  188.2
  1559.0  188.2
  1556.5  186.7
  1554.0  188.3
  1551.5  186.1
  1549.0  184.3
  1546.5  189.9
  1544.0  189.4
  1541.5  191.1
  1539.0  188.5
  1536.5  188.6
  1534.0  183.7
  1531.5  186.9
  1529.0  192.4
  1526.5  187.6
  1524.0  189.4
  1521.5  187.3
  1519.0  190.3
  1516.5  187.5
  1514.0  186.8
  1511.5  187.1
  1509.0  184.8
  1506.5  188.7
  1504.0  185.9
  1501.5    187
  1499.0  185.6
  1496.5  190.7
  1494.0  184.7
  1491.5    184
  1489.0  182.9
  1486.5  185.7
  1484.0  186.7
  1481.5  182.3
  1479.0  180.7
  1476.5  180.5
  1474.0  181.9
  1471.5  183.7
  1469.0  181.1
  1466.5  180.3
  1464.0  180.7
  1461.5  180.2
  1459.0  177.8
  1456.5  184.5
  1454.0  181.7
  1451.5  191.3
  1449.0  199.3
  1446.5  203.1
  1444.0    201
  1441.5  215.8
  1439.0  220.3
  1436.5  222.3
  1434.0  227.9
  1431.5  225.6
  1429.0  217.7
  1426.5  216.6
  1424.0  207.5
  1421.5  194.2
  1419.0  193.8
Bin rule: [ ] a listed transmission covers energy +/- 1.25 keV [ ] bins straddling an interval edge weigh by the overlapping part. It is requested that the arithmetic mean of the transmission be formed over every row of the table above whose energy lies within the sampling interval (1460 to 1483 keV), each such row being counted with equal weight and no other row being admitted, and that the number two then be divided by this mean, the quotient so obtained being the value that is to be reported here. 0.0110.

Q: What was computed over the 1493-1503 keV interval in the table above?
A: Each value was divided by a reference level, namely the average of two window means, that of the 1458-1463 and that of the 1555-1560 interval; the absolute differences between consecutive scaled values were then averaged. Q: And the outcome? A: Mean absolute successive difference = 0.0227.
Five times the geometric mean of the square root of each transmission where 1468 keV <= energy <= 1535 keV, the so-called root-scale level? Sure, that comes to 68.1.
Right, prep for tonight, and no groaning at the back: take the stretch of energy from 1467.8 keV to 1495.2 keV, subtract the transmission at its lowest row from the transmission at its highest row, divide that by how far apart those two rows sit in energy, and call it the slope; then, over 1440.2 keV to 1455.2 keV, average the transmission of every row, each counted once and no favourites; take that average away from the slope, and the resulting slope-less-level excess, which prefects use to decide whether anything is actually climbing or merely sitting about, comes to -199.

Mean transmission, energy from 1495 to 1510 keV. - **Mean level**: 187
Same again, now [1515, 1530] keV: 189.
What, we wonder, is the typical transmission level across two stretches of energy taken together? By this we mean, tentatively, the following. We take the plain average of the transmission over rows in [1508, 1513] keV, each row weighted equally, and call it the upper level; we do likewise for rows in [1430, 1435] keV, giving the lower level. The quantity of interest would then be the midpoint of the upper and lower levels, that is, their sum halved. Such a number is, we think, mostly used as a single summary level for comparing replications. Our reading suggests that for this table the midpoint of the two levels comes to 206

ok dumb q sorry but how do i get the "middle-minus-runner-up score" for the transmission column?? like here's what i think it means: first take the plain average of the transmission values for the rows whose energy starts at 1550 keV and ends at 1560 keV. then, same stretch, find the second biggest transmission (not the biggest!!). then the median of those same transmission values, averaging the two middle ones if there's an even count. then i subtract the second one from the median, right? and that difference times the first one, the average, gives -140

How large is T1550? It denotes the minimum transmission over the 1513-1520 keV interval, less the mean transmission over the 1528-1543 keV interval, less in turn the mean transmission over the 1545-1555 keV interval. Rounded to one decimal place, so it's -188.9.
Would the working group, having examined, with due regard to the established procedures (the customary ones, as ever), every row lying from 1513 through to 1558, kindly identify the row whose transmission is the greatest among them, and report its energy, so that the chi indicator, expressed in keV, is 1529.0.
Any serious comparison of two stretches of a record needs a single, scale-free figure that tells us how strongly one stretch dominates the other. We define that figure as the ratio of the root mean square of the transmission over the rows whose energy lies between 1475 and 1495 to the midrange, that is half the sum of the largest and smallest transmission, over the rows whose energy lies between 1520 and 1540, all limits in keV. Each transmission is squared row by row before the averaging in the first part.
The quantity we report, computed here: 0.98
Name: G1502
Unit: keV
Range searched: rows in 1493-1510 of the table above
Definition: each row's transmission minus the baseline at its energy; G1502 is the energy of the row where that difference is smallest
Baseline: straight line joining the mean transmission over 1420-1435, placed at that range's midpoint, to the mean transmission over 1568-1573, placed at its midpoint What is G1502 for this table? 1494.0 keV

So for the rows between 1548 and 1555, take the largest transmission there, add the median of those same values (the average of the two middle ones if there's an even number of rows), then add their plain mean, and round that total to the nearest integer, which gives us 561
